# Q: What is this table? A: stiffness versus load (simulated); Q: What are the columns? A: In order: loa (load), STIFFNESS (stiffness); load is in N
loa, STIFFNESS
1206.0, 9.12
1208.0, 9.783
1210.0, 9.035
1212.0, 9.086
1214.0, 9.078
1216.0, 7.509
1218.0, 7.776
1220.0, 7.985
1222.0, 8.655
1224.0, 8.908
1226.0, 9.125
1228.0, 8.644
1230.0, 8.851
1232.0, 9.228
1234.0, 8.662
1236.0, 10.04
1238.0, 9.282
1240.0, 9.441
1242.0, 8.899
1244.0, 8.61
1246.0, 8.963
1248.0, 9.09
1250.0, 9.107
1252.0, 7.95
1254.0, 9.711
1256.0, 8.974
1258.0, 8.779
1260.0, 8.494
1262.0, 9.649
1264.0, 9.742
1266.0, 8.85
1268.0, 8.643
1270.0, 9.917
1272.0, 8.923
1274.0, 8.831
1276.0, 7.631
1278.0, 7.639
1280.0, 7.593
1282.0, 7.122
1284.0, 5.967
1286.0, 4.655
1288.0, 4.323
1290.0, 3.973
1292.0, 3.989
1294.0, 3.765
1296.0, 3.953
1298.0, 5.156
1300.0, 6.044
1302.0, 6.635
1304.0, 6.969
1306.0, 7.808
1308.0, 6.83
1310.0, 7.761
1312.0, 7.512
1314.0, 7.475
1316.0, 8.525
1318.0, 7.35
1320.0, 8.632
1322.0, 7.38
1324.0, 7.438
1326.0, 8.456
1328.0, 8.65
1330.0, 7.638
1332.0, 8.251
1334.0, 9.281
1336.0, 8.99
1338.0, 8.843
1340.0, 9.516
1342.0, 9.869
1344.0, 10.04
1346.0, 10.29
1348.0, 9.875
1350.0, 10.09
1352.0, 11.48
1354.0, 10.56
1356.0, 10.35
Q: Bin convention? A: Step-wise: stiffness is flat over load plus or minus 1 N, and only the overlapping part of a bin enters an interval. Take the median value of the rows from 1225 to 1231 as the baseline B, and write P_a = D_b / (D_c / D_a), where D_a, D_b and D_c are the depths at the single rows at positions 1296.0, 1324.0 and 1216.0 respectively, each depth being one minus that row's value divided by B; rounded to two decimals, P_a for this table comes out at 0.58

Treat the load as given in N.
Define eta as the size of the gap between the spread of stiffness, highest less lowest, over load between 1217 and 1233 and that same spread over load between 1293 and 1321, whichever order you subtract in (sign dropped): 3.4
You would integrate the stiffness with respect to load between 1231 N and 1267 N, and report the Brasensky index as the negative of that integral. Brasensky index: -327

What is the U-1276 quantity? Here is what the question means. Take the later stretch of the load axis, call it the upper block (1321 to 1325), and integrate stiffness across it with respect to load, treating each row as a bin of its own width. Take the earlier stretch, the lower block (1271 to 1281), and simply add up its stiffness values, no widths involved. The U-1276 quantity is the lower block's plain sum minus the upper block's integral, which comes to 11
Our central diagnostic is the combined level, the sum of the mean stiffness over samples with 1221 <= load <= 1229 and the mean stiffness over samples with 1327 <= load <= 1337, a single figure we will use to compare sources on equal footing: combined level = 17.4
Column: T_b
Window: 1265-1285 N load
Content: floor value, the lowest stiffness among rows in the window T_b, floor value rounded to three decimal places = 5.967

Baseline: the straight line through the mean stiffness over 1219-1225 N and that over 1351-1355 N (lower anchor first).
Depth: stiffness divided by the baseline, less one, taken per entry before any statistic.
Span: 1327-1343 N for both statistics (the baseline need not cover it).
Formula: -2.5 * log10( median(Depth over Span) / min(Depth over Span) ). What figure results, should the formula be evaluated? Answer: 0.55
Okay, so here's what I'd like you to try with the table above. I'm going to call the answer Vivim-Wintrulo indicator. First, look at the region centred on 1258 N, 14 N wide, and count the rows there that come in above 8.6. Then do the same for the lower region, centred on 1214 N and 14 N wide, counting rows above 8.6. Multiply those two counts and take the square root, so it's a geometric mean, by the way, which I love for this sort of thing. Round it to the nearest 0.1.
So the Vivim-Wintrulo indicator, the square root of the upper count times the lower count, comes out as 4.5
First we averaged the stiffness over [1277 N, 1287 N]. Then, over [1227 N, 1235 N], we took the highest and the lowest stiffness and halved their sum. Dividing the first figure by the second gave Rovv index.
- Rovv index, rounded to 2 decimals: 0.74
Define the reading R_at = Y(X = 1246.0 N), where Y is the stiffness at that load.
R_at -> 8.963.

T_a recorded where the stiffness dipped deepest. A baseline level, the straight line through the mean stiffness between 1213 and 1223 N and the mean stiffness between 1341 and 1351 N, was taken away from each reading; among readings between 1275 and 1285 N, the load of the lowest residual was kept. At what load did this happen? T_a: 1284.0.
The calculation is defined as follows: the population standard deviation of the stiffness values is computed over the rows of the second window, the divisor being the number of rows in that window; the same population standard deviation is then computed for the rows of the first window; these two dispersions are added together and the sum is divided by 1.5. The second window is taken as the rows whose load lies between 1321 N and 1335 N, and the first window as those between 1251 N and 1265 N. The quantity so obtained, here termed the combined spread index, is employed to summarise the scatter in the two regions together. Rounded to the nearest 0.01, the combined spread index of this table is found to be 0.86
